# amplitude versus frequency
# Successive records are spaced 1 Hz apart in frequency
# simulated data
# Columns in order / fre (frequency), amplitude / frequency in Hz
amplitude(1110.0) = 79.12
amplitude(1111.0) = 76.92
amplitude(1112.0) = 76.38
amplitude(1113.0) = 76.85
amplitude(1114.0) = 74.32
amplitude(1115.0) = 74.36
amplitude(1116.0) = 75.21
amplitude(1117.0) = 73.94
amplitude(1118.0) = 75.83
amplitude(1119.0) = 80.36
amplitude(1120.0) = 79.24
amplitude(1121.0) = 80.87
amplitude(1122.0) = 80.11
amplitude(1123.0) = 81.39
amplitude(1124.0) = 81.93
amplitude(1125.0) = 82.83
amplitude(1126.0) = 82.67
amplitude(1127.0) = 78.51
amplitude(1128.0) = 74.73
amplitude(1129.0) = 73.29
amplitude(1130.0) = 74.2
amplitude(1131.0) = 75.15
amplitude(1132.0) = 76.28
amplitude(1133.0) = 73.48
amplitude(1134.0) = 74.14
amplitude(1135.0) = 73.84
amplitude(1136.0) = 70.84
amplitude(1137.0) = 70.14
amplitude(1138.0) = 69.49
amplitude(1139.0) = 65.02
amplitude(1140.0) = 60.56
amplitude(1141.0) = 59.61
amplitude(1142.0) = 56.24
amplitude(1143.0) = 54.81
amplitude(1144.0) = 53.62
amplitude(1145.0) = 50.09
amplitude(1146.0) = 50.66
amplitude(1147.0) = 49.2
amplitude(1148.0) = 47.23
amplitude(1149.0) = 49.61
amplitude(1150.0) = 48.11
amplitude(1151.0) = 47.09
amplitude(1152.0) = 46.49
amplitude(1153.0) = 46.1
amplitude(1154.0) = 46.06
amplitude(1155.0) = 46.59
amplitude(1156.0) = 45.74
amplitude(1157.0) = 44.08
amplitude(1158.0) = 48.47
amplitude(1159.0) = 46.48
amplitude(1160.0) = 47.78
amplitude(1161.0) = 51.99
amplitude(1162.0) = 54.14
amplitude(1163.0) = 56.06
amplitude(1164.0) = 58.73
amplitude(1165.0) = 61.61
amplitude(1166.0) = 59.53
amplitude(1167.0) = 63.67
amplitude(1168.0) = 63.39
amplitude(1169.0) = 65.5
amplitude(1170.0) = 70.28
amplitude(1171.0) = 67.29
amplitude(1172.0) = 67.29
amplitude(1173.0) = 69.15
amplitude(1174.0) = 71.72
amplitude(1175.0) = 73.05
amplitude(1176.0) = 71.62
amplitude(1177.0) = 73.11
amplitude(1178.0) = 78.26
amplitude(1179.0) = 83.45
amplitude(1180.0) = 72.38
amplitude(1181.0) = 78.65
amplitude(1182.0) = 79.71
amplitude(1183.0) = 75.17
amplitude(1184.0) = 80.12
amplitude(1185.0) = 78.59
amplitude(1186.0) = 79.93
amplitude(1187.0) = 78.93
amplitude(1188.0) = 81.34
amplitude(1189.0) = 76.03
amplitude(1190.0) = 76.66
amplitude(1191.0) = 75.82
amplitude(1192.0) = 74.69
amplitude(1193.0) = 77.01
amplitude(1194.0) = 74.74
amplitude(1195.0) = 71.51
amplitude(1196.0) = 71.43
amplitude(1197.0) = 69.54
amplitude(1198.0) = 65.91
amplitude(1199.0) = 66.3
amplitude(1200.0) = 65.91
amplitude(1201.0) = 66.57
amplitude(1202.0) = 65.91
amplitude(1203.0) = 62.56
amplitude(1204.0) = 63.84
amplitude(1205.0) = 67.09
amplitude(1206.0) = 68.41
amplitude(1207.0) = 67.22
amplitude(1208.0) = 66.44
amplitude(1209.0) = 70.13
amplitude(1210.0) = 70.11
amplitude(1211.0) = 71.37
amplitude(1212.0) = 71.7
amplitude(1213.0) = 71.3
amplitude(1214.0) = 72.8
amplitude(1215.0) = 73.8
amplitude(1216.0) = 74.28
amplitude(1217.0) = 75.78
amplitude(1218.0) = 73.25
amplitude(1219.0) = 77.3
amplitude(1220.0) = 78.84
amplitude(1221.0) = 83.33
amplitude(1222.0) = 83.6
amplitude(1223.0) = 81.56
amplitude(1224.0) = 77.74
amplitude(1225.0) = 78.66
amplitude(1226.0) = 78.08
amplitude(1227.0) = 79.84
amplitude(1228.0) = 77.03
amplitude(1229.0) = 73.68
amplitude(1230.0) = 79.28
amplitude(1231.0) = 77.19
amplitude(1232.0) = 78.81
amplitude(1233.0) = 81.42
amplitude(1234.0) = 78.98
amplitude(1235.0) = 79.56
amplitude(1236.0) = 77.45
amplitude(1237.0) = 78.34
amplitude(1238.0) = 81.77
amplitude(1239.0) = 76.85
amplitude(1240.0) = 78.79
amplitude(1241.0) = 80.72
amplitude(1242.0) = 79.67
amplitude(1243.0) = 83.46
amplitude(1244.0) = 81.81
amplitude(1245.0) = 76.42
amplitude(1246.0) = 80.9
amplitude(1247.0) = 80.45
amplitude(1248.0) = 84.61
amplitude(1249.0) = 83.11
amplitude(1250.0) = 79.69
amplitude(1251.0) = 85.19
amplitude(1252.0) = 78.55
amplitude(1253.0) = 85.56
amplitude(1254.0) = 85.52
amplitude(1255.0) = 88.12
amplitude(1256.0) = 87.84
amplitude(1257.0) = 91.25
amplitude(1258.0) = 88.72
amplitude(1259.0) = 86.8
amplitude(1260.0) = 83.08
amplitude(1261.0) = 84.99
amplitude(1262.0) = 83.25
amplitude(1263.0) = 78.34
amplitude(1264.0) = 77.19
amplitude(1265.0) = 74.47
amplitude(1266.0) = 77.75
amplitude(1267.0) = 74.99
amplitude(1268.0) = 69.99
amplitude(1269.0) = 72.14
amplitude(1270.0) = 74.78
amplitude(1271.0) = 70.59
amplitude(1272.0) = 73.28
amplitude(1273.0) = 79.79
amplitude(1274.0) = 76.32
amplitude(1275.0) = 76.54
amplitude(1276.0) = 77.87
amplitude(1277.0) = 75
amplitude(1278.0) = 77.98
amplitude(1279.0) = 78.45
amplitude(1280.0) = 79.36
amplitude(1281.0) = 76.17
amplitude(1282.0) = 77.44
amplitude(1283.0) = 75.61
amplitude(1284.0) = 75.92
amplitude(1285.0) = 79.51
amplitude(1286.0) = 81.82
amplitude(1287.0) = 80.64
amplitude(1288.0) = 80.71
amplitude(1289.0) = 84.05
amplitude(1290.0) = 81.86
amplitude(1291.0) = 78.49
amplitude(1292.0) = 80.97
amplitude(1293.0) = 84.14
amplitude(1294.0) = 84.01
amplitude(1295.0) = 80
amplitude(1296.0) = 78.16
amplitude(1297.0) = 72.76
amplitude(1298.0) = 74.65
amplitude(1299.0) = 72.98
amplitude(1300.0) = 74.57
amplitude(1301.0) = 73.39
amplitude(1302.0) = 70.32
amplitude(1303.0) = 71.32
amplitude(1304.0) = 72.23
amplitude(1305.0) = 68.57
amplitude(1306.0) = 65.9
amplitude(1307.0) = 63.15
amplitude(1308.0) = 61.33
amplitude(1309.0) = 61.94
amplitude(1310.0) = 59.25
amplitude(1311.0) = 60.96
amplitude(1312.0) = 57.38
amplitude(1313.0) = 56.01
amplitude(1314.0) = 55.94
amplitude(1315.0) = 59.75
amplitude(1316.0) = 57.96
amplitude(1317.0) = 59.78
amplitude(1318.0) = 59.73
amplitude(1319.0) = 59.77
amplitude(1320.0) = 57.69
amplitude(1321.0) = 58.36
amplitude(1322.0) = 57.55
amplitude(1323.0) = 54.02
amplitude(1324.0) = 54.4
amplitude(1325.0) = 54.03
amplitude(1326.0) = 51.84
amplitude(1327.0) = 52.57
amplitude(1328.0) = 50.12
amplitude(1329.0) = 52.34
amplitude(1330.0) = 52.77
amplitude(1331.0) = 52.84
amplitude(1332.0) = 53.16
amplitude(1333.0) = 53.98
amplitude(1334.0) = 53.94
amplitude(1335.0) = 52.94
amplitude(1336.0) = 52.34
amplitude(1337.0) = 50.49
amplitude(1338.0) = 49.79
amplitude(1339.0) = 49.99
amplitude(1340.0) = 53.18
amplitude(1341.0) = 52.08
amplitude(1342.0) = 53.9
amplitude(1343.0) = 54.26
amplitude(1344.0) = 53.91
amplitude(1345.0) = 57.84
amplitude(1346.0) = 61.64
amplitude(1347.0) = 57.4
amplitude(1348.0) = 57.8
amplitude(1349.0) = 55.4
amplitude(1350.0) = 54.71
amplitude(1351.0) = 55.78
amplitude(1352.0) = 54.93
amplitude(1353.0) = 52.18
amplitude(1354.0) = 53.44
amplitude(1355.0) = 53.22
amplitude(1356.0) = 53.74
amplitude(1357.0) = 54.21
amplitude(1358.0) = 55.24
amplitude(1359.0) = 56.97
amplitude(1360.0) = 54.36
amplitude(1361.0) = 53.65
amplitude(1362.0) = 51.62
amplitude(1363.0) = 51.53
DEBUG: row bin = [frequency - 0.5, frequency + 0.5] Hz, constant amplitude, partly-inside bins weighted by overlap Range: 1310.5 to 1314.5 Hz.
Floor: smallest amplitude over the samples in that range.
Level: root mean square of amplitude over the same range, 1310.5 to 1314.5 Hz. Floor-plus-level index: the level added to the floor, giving 114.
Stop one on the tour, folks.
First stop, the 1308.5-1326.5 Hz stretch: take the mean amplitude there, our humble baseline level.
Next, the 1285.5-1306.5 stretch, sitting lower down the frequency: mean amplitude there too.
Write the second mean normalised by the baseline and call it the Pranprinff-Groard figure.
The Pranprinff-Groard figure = 1.3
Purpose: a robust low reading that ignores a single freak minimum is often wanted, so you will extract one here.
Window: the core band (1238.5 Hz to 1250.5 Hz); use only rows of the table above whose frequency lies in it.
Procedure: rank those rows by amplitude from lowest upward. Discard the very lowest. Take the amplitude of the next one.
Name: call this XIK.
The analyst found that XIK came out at 76.85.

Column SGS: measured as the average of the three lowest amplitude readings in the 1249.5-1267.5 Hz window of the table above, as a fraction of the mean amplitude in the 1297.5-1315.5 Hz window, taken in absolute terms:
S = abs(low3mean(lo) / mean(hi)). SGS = 1.15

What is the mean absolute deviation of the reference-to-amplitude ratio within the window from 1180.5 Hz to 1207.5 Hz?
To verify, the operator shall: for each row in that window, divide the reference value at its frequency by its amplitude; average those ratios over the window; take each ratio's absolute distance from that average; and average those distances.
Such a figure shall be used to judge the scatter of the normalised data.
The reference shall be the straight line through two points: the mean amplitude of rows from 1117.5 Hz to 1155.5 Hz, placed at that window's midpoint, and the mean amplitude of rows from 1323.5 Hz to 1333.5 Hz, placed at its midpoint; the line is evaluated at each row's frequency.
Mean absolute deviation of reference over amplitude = 0.06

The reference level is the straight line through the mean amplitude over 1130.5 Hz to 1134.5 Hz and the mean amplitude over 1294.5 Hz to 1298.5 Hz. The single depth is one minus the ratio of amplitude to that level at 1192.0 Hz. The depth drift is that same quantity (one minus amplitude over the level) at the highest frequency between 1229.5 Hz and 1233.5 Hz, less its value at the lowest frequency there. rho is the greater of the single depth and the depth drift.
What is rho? 0.0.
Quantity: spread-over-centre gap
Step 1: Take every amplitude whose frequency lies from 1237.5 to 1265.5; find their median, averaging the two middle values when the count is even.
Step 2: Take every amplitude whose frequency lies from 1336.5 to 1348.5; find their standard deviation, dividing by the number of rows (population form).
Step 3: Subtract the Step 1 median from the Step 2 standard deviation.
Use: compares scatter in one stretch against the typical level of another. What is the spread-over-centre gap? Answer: -79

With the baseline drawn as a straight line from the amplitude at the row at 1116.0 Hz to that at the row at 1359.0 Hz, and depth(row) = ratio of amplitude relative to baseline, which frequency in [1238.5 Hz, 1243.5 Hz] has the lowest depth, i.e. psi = 1239.0 Hz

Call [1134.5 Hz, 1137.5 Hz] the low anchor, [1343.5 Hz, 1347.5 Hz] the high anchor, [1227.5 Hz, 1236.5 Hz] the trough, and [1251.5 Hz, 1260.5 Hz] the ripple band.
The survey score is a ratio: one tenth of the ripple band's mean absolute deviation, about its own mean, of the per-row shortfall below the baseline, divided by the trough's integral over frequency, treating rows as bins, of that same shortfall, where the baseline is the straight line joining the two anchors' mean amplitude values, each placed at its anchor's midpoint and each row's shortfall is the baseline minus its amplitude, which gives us -0.0023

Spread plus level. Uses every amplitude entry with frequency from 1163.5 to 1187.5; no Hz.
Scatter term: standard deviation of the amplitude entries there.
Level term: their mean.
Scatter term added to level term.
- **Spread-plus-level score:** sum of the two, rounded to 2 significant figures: 79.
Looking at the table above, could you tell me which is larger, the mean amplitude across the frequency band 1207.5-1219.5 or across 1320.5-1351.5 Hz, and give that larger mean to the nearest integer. 72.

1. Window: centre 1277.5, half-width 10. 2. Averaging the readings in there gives 76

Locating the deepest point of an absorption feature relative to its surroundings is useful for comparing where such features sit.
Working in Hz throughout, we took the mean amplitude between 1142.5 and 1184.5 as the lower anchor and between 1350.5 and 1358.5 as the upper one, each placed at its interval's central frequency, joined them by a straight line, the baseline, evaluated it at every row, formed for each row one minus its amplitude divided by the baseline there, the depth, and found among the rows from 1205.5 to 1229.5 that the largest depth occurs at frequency 1208.0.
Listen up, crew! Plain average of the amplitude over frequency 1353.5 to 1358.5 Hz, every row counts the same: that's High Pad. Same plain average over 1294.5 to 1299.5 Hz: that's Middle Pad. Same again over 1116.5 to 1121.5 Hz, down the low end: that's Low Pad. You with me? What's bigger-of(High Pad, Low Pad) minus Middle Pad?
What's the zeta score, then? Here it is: 2.3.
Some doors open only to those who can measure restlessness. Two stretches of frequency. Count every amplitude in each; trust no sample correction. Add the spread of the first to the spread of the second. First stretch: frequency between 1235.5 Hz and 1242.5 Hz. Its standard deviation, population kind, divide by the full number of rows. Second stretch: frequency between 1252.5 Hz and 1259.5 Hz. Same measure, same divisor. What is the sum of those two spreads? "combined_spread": 3.5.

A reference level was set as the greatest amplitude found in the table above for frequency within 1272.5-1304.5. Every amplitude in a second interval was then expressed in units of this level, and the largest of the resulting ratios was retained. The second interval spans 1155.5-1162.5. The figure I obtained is 0.64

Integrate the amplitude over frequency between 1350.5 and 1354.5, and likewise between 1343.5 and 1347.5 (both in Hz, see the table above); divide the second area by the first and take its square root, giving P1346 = 1.03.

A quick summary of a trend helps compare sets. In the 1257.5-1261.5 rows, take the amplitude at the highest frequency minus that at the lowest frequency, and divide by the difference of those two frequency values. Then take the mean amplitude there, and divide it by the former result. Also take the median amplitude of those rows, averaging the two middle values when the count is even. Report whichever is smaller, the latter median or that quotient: -69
